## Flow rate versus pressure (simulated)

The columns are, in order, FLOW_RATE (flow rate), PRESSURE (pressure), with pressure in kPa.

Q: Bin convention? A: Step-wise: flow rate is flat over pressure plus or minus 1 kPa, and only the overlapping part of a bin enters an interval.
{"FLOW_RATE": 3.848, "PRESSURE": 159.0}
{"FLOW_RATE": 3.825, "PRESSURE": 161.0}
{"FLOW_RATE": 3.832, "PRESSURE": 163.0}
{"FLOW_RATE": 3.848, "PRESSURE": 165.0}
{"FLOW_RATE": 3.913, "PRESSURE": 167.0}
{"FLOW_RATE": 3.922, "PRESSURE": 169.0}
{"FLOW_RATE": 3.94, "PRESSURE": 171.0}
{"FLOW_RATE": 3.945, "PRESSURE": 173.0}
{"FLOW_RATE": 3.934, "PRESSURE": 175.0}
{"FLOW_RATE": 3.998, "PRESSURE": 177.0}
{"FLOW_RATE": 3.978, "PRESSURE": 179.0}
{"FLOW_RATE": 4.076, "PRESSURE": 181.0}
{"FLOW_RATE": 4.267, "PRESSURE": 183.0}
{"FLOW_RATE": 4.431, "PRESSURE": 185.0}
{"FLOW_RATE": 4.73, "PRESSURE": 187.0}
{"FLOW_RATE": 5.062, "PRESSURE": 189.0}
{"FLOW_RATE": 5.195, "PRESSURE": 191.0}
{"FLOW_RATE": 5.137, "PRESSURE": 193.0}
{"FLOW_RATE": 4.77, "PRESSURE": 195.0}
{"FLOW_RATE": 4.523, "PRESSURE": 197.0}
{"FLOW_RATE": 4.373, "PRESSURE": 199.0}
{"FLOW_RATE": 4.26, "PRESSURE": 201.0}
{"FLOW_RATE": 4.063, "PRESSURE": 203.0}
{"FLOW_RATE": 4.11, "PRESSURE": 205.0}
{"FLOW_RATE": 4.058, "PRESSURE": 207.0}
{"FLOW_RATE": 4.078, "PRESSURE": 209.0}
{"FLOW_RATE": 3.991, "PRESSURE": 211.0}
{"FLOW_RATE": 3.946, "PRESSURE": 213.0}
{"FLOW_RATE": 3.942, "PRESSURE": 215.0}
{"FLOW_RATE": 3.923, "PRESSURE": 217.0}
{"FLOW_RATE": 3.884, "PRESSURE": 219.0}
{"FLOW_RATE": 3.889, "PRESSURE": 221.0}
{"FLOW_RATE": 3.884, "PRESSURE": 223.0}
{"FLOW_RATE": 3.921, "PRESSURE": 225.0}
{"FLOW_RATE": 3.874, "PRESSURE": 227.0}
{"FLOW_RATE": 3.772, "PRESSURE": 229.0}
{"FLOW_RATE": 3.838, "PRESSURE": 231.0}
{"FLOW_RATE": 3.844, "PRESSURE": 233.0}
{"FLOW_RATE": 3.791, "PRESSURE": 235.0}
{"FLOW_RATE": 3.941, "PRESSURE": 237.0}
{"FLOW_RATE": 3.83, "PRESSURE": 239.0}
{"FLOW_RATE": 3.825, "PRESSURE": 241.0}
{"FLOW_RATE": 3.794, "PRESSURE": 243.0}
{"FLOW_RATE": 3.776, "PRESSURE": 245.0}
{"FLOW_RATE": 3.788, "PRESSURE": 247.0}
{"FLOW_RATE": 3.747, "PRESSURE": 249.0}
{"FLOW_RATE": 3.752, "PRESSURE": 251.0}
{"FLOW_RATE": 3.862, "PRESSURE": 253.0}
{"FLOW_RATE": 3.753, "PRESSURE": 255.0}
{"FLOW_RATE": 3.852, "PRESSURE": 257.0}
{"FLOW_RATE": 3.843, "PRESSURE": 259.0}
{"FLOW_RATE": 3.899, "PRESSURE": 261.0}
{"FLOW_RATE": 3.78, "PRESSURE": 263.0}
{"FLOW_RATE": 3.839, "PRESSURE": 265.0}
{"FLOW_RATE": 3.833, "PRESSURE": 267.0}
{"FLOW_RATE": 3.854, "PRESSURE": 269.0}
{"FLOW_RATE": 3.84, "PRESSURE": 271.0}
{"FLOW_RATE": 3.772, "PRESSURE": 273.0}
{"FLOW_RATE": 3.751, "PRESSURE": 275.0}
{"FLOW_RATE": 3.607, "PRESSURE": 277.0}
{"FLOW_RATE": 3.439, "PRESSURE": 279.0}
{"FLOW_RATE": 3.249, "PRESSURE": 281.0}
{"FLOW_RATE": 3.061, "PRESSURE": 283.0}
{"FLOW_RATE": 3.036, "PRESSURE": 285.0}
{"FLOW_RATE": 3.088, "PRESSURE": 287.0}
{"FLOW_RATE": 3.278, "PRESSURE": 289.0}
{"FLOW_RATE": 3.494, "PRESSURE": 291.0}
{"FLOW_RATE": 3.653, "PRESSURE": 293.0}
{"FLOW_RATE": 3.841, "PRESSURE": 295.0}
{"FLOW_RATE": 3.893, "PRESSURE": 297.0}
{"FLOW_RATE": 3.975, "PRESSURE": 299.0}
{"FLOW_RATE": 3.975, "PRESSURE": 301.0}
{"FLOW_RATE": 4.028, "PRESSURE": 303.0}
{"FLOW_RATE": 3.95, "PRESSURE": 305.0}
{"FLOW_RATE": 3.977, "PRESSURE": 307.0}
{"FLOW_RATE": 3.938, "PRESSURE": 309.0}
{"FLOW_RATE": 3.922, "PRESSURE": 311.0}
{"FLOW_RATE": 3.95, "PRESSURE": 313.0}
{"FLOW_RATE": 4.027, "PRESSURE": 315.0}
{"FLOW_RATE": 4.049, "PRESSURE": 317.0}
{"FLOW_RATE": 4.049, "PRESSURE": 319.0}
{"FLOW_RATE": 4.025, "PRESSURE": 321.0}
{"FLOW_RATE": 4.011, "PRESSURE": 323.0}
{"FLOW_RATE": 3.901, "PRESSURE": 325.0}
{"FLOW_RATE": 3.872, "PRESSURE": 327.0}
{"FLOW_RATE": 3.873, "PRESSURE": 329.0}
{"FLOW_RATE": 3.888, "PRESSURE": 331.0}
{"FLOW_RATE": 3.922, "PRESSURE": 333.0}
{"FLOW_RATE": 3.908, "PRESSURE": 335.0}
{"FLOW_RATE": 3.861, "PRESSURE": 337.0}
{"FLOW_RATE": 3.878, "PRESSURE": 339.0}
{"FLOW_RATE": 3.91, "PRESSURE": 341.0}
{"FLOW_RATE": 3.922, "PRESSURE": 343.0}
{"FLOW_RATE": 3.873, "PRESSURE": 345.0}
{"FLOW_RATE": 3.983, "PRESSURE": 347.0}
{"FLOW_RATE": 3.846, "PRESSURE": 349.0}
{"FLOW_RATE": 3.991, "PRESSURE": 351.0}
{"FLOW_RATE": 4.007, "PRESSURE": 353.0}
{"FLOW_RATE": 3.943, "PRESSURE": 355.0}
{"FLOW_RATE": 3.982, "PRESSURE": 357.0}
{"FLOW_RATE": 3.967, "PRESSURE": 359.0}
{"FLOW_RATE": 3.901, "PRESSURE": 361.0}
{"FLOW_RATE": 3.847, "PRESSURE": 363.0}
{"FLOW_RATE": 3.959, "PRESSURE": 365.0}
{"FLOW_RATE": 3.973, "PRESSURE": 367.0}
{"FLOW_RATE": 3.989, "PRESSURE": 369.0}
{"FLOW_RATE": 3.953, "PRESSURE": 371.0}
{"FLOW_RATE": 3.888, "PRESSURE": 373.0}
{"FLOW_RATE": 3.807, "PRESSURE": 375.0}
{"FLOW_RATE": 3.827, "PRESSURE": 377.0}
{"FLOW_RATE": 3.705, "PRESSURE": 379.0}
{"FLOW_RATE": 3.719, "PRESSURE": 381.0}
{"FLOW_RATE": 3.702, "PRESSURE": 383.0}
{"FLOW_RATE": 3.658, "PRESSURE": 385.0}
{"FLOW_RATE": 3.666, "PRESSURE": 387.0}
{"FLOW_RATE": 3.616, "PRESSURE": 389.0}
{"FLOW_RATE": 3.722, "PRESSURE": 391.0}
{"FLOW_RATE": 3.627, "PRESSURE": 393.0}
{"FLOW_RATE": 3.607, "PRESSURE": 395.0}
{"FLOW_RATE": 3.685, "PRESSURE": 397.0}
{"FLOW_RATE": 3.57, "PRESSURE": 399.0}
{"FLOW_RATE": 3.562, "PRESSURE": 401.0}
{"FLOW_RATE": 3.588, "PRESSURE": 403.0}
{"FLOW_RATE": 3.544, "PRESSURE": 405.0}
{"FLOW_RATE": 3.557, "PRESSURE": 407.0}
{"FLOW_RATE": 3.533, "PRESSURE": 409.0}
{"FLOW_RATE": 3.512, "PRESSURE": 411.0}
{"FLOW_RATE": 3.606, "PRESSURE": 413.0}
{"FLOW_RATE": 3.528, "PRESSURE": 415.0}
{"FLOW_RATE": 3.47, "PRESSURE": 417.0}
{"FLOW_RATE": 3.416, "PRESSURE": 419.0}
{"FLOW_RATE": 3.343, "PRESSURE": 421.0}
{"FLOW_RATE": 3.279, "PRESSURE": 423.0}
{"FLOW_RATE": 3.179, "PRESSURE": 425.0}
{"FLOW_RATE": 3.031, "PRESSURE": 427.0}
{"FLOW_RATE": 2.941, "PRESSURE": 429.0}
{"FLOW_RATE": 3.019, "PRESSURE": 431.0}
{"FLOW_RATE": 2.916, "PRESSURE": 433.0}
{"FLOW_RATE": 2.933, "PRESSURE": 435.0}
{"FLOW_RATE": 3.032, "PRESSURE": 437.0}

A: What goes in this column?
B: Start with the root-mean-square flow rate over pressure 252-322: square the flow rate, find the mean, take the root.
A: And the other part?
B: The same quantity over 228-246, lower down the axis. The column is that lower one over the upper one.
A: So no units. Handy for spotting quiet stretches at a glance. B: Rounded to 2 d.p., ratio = 1.02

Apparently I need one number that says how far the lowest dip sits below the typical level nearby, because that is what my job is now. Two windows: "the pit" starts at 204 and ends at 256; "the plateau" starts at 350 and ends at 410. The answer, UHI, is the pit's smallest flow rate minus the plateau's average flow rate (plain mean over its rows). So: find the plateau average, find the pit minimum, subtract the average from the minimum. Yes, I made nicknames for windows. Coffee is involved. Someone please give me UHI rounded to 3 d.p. -0.023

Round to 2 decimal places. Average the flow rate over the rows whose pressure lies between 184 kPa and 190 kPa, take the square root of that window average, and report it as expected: 2.18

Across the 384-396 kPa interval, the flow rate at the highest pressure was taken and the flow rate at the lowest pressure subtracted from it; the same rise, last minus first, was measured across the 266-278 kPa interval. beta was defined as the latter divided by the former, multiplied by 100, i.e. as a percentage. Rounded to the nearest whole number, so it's 443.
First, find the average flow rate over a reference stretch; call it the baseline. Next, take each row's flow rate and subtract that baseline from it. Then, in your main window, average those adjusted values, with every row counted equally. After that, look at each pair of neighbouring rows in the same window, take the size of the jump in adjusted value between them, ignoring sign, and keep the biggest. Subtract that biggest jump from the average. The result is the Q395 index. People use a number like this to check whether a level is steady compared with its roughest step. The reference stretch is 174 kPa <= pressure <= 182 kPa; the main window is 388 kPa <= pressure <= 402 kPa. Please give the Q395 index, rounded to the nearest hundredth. -0.48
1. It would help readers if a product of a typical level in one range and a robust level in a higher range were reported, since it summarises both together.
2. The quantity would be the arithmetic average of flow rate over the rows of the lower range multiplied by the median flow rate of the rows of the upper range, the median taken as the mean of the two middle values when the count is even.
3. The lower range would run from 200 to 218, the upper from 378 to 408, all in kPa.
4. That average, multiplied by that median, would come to 14.7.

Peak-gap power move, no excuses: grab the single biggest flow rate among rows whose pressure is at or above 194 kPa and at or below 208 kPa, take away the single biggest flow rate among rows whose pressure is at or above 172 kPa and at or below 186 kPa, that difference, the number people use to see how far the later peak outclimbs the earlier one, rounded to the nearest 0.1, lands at 0.3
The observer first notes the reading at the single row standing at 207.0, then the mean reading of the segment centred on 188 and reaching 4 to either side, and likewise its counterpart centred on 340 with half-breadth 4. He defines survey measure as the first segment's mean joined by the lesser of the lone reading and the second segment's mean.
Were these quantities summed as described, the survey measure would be 8.7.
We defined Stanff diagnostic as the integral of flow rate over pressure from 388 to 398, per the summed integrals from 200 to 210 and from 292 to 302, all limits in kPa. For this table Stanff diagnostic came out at 0.458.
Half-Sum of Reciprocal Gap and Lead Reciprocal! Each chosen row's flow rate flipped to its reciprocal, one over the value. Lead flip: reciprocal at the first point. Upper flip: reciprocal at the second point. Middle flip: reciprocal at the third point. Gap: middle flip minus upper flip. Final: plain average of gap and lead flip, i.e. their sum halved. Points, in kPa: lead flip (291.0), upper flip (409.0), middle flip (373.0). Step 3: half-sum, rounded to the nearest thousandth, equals 0.130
